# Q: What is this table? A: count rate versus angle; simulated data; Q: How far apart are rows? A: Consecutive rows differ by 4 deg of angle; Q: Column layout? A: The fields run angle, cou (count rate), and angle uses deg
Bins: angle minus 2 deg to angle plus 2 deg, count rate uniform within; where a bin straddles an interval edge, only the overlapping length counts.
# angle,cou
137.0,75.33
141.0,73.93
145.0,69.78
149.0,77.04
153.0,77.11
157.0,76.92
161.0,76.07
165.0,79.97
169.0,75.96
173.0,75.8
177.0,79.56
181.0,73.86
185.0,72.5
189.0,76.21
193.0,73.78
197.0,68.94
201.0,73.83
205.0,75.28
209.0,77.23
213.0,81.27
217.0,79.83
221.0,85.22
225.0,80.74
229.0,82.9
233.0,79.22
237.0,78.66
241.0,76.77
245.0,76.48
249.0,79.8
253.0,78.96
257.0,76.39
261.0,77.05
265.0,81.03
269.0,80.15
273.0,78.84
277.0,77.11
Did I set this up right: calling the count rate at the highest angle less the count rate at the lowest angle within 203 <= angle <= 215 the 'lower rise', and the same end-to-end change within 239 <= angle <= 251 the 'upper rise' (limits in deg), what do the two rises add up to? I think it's 9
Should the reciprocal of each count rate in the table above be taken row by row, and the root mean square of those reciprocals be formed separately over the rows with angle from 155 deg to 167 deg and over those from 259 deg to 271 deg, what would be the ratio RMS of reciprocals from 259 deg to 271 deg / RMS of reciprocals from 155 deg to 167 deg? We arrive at 0.98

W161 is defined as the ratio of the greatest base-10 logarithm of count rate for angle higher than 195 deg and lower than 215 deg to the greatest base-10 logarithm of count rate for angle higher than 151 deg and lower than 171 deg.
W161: 1.00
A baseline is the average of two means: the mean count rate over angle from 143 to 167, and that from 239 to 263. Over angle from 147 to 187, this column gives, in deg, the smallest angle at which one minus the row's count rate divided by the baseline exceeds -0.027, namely 149.0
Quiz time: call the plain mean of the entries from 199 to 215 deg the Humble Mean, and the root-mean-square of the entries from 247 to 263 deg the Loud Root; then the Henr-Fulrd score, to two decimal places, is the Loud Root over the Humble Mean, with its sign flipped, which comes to -1.02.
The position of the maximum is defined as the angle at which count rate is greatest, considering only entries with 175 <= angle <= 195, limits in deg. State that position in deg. 177.0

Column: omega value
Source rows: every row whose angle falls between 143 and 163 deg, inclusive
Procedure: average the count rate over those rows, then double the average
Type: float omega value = 151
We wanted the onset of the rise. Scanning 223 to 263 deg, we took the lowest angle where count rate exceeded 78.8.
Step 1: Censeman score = 225.0 deg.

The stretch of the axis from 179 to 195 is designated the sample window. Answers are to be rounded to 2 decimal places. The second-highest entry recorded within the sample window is 73.86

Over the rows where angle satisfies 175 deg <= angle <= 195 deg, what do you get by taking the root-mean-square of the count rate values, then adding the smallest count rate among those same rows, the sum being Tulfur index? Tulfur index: 148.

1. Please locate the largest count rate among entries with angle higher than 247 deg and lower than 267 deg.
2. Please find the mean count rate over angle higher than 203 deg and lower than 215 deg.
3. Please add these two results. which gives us 159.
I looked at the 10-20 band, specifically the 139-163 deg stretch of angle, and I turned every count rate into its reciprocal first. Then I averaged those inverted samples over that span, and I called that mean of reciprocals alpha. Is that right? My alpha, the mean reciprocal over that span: 0.0133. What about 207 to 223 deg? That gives 0.0124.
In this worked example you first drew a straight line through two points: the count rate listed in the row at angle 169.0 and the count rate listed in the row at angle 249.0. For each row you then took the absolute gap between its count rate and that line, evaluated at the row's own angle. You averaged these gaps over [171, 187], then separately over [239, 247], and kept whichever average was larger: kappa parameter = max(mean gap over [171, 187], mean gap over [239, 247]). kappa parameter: 2.9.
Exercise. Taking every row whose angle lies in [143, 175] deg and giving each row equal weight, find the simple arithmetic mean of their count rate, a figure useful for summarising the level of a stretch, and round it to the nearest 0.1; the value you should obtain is 76.1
